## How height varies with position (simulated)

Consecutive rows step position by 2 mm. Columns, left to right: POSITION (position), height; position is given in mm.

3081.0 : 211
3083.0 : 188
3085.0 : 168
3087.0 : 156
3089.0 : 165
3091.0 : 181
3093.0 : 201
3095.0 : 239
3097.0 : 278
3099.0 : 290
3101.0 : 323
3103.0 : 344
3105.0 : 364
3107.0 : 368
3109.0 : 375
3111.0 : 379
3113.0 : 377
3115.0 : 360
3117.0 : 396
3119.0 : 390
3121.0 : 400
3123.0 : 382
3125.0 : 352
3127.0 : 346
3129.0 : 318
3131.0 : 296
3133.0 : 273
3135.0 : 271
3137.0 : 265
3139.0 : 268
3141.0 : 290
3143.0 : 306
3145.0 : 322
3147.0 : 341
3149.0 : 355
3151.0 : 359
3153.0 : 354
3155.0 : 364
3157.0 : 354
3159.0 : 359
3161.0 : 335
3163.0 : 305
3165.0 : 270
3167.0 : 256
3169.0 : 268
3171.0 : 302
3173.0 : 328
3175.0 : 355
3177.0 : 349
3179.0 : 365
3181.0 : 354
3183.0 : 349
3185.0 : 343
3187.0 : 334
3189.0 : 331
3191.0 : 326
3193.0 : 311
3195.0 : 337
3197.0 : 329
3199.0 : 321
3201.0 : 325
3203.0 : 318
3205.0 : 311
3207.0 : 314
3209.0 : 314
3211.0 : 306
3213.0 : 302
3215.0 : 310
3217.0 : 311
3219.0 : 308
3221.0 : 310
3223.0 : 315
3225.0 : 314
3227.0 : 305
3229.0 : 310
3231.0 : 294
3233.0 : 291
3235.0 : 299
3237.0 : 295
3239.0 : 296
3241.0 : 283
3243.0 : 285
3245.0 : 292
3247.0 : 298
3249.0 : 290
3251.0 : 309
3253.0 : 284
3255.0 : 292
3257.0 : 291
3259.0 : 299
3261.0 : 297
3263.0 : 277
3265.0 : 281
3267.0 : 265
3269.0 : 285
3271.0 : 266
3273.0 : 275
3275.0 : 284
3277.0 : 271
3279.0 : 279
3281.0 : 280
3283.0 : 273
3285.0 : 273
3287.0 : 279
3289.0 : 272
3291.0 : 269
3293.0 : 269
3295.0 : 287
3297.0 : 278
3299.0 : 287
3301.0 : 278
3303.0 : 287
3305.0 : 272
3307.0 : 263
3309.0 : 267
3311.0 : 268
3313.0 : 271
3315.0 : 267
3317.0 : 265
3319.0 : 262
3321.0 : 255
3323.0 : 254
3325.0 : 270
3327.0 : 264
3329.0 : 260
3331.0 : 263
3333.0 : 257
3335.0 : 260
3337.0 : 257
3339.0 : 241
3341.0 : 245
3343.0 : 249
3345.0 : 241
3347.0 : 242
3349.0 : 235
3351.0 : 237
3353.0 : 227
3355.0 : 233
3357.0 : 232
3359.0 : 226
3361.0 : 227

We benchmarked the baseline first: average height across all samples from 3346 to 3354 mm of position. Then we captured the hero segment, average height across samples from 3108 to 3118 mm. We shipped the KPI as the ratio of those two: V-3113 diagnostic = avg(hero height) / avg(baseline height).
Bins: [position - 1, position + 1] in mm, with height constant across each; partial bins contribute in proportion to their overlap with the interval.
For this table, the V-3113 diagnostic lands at 1.60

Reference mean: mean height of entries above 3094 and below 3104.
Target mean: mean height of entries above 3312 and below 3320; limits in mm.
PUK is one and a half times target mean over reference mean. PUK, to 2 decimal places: 1.35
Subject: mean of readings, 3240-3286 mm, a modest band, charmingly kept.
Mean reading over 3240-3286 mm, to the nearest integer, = 284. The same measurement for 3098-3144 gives 336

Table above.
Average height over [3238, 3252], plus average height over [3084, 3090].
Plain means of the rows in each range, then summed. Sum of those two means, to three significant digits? 456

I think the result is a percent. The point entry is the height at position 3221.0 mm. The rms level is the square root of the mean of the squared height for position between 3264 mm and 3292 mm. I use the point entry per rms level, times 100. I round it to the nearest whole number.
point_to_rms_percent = 113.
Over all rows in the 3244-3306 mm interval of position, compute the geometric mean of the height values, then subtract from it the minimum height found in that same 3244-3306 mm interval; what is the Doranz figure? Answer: 17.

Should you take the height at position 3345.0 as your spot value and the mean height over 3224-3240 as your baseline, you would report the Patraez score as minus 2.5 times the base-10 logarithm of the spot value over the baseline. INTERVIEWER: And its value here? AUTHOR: 0.24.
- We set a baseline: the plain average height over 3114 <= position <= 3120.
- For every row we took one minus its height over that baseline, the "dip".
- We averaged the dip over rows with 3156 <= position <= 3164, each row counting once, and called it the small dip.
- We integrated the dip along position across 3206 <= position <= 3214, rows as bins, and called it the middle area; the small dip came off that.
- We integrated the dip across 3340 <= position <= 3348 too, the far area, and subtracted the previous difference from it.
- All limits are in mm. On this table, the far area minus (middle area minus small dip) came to 1.5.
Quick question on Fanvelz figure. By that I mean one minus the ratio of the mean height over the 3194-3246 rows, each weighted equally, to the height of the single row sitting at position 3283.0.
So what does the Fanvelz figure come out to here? -0.13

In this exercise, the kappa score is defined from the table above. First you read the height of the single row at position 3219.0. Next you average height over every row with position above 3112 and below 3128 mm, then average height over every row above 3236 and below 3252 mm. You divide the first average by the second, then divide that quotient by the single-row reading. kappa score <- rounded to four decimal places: 0.0042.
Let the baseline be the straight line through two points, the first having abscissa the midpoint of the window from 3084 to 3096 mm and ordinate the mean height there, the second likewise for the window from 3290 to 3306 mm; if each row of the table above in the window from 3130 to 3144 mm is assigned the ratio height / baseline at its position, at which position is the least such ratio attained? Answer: 3137.0 mm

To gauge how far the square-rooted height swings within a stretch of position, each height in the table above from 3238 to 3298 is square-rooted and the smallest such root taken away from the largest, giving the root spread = 1.3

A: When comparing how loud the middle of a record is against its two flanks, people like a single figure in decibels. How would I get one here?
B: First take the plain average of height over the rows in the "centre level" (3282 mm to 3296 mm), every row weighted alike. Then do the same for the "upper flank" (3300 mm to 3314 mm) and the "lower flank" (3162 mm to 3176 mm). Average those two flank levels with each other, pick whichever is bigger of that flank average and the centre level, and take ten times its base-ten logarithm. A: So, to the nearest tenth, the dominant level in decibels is 24.5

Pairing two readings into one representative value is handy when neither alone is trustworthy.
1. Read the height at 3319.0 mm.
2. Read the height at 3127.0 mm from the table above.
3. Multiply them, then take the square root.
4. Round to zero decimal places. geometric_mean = 301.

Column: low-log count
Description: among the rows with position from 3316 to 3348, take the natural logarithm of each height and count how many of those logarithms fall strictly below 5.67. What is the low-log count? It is 16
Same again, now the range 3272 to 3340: 34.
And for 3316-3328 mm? 6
